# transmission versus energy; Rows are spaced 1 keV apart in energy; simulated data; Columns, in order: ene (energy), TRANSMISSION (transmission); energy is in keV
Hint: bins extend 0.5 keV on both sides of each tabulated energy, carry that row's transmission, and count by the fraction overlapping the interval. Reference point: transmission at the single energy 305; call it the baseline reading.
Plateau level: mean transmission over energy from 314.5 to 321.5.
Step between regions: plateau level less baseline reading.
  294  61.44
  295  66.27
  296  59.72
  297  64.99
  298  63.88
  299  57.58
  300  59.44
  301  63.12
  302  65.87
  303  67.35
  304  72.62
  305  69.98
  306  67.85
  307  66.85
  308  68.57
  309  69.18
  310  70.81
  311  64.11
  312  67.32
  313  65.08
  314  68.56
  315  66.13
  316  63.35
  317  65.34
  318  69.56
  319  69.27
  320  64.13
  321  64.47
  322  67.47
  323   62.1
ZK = -4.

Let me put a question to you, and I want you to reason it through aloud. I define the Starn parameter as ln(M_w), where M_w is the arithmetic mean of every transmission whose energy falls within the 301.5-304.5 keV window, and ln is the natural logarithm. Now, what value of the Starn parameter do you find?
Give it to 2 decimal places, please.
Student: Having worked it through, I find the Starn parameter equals 4.23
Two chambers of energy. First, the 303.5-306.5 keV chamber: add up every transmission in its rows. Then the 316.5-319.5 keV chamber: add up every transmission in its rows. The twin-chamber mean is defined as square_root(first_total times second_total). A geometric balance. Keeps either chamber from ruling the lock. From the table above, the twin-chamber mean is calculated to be 207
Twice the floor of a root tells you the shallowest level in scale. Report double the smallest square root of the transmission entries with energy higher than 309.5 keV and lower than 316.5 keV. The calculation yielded 15.9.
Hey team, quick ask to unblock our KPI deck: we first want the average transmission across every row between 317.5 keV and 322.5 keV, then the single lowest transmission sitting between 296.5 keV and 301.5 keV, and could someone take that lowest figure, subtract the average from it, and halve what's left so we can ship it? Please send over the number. -4.7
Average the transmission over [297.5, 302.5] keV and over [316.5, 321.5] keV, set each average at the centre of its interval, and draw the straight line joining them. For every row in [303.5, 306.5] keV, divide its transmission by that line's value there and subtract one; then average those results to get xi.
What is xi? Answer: 0.11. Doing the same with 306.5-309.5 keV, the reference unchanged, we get 0.07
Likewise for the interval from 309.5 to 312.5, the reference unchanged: 0.04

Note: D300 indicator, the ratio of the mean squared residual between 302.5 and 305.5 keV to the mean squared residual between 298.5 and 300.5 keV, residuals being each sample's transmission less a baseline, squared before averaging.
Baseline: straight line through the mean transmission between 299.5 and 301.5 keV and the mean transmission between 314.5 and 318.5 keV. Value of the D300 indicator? 9.4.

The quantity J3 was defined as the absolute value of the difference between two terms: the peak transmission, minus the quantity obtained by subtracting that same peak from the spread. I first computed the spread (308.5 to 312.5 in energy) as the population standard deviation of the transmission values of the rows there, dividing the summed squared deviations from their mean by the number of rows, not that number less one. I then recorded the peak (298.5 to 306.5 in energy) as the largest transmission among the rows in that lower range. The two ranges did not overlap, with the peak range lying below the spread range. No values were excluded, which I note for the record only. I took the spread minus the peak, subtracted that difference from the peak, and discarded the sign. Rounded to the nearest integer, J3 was 143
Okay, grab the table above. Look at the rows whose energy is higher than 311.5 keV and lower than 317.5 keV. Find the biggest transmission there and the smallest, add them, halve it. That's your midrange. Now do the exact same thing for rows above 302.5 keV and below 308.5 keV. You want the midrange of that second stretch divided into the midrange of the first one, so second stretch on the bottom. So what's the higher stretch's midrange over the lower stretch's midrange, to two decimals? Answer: 0.95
